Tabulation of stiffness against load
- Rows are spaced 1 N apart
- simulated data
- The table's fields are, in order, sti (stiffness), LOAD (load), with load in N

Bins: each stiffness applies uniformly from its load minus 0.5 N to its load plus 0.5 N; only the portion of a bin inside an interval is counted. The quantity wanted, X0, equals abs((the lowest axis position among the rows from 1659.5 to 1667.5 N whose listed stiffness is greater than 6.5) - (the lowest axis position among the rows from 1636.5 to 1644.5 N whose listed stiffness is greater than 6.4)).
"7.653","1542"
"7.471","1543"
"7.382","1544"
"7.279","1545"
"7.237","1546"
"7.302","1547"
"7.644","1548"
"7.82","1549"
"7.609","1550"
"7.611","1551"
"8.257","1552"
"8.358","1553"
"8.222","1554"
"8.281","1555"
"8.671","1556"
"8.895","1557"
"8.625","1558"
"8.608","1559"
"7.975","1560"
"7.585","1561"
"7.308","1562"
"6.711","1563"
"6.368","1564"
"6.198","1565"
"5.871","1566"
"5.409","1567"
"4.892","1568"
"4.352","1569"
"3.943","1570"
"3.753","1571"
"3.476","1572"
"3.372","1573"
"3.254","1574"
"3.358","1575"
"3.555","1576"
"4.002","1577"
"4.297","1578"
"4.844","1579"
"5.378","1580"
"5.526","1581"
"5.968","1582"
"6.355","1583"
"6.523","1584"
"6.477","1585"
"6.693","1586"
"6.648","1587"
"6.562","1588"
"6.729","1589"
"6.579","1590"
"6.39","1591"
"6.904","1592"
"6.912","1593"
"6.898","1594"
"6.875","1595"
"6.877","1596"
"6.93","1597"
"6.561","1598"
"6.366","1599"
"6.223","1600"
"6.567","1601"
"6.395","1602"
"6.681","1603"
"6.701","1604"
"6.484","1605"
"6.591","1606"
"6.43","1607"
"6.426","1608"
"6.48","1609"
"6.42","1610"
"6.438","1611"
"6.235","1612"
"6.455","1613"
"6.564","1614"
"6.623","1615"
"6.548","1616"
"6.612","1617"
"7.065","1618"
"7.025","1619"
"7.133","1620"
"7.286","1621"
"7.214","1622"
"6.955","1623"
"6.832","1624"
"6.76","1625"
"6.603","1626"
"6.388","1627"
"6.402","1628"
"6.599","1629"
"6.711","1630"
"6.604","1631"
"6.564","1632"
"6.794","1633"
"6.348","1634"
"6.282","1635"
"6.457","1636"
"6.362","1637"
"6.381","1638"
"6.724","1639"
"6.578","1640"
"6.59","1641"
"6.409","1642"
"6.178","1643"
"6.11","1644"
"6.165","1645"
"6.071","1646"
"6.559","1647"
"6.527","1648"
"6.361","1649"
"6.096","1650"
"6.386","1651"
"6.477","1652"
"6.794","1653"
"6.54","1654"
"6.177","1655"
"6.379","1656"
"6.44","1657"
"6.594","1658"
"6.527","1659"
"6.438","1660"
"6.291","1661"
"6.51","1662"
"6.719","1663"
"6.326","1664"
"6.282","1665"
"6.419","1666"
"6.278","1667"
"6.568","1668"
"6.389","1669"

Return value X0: 23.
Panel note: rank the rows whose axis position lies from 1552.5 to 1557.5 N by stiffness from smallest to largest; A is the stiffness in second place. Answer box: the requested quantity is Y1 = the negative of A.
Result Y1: -8.3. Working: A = 8.281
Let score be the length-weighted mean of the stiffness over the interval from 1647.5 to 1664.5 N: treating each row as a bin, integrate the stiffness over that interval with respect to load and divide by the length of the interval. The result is 6.45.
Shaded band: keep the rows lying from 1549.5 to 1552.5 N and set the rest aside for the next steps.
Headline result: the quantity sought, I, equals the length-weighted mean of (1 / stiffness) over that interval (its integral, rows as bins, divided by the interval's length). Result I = 0.1280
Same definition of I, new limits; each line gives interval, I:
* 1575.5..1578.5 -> 0.2546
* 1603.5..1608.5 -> 0.1533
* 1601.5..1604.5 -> 0.1518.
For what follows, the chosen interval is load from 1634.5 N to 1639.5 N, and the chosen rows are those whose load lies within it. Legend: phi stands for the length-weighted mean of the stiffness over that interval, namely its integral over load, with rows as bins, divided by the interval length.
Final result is 6.44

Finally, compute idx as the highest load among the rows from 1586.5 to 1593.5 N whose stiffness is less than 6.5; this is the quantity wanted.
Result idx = 1591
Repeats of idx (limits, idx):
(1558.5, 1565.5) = 1565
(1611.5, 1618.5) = 1613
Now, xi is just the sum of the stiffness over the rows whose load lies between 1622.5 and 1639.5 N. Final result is 112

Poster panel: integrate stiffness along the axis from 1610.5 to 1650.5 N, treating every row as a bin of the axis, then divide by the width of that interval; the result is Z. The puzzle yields 6.57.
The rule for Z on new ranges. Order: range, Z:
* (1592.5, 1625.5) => 6.68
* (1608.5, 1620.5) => 6.63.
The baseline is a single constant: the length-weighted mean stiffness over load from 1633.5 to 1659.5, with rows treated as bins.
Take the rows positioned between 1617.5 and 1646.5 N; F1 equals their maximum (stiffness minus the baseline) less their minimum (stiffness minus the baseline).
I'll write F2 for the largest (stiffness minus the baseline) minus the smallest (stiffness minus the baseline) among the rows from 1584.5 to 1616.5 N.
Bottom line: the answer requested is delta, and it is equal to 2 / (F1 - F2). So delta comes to 3.9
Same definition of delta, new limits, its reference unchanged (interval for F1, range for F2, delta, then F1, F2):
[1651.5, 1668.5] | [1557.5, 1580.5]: -0.4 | 0.6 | 5.4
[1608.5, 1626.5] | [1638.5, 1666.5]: 6.1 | 1.1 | 0.7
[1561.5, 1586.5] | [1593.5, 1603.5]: 0.6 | 4.1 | 0.7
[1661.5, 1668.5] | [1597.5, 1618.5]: -5.0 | 0.4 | 0.8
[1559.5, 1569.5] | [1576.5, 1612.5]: 2.9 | 3.6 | 2.9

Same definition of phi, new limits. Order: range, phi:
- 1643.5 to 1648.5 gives 6.29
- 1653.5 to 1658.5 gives 6.43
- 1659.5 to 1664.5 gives 6.46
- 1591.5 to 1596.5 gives 6.89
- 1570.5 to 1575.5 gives 3.44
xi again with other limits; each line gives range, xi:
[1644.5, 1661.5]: 109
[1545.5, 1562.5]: 136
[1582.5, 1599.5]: 113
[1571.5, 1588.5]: 86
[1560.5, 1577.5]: 83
